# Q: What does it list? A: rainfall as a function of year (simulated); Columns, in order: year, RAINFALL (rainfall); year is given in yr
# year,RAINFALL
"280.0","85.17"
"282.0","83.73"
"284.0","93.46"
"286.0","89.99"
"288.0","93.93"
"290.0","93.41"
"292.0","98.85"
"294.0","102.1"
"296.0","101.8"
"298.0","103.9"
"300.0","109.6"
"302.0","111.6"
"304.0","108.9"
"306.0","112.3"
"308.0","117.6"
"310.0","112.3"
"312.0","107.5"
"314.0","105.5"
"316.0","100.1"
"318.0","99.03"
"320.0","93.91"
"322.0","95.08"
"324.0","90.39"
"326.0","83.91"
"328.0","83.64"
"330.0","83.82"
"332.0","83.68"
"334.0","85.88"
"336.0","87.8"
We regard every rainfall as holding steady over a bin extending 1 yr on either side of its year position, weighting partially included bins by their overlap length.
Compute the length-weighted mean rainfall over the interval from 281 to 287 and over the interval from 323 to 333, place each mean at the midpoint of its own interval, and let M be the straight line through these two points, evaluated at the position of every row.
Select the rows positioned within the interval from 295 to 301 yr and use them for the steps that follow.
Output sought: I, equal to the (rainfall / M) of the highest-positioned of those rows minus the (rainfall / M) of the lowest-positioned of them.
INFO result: 0.09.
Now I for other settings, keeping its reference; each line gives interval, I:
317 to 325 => -0.09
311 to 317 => -0.08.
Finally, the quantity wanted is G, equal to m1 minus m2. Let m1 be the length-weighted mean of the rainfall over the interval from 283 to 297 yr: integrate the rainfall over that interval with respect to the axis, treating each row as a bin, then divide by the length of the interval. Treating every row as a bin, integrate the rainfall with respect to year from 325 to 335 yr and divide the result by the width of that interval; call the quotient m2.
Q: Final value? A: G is 12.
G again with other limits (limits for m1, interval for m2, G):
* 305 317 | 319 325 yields 16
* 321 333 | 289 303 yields -16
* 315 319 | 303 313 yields -12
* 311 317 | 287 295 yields 7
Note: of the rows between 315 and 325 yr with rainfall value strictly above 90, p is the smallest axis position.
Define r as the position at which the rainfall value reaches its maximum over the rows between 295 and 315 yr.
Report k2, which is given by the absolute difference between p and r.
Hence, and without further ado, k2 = 8 yr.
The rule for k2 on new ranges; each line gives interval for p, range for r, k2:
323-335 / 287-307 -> 18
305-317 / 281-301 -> 6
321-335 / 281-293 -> 30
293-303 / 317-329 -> 24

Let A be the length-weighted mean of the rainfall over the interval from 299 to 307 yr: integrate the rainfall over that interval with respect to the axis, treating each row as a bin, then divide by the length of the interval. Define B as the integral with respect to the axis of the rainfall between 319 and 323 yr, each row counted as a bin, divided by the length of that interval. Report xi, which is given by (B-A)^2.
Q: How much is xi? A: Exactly 259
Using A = 111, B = 94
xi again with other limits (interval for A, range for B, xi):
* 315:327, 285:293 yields 0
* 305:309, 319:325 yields 476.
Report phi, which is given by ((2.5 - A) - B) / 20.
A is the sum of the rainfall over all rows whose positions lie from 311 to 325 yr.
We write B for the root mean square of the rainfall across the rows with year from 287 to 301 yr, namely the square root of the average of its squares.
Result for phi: -39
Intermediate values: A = 692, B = 101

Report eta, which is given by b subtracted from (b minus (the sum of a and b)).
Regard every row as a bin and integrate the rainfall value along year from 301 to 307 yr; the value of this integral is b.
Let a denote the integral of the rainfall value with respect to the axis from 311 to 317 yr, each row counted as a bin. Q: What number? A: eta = -1292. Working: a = 626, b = 666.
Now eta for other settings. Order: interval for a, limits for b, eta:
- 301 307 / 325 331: -1168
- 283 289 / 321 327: -1094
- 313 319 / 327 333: -1112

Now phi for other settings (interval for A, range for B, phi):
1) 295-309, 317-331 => -43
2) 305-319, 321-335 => -42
